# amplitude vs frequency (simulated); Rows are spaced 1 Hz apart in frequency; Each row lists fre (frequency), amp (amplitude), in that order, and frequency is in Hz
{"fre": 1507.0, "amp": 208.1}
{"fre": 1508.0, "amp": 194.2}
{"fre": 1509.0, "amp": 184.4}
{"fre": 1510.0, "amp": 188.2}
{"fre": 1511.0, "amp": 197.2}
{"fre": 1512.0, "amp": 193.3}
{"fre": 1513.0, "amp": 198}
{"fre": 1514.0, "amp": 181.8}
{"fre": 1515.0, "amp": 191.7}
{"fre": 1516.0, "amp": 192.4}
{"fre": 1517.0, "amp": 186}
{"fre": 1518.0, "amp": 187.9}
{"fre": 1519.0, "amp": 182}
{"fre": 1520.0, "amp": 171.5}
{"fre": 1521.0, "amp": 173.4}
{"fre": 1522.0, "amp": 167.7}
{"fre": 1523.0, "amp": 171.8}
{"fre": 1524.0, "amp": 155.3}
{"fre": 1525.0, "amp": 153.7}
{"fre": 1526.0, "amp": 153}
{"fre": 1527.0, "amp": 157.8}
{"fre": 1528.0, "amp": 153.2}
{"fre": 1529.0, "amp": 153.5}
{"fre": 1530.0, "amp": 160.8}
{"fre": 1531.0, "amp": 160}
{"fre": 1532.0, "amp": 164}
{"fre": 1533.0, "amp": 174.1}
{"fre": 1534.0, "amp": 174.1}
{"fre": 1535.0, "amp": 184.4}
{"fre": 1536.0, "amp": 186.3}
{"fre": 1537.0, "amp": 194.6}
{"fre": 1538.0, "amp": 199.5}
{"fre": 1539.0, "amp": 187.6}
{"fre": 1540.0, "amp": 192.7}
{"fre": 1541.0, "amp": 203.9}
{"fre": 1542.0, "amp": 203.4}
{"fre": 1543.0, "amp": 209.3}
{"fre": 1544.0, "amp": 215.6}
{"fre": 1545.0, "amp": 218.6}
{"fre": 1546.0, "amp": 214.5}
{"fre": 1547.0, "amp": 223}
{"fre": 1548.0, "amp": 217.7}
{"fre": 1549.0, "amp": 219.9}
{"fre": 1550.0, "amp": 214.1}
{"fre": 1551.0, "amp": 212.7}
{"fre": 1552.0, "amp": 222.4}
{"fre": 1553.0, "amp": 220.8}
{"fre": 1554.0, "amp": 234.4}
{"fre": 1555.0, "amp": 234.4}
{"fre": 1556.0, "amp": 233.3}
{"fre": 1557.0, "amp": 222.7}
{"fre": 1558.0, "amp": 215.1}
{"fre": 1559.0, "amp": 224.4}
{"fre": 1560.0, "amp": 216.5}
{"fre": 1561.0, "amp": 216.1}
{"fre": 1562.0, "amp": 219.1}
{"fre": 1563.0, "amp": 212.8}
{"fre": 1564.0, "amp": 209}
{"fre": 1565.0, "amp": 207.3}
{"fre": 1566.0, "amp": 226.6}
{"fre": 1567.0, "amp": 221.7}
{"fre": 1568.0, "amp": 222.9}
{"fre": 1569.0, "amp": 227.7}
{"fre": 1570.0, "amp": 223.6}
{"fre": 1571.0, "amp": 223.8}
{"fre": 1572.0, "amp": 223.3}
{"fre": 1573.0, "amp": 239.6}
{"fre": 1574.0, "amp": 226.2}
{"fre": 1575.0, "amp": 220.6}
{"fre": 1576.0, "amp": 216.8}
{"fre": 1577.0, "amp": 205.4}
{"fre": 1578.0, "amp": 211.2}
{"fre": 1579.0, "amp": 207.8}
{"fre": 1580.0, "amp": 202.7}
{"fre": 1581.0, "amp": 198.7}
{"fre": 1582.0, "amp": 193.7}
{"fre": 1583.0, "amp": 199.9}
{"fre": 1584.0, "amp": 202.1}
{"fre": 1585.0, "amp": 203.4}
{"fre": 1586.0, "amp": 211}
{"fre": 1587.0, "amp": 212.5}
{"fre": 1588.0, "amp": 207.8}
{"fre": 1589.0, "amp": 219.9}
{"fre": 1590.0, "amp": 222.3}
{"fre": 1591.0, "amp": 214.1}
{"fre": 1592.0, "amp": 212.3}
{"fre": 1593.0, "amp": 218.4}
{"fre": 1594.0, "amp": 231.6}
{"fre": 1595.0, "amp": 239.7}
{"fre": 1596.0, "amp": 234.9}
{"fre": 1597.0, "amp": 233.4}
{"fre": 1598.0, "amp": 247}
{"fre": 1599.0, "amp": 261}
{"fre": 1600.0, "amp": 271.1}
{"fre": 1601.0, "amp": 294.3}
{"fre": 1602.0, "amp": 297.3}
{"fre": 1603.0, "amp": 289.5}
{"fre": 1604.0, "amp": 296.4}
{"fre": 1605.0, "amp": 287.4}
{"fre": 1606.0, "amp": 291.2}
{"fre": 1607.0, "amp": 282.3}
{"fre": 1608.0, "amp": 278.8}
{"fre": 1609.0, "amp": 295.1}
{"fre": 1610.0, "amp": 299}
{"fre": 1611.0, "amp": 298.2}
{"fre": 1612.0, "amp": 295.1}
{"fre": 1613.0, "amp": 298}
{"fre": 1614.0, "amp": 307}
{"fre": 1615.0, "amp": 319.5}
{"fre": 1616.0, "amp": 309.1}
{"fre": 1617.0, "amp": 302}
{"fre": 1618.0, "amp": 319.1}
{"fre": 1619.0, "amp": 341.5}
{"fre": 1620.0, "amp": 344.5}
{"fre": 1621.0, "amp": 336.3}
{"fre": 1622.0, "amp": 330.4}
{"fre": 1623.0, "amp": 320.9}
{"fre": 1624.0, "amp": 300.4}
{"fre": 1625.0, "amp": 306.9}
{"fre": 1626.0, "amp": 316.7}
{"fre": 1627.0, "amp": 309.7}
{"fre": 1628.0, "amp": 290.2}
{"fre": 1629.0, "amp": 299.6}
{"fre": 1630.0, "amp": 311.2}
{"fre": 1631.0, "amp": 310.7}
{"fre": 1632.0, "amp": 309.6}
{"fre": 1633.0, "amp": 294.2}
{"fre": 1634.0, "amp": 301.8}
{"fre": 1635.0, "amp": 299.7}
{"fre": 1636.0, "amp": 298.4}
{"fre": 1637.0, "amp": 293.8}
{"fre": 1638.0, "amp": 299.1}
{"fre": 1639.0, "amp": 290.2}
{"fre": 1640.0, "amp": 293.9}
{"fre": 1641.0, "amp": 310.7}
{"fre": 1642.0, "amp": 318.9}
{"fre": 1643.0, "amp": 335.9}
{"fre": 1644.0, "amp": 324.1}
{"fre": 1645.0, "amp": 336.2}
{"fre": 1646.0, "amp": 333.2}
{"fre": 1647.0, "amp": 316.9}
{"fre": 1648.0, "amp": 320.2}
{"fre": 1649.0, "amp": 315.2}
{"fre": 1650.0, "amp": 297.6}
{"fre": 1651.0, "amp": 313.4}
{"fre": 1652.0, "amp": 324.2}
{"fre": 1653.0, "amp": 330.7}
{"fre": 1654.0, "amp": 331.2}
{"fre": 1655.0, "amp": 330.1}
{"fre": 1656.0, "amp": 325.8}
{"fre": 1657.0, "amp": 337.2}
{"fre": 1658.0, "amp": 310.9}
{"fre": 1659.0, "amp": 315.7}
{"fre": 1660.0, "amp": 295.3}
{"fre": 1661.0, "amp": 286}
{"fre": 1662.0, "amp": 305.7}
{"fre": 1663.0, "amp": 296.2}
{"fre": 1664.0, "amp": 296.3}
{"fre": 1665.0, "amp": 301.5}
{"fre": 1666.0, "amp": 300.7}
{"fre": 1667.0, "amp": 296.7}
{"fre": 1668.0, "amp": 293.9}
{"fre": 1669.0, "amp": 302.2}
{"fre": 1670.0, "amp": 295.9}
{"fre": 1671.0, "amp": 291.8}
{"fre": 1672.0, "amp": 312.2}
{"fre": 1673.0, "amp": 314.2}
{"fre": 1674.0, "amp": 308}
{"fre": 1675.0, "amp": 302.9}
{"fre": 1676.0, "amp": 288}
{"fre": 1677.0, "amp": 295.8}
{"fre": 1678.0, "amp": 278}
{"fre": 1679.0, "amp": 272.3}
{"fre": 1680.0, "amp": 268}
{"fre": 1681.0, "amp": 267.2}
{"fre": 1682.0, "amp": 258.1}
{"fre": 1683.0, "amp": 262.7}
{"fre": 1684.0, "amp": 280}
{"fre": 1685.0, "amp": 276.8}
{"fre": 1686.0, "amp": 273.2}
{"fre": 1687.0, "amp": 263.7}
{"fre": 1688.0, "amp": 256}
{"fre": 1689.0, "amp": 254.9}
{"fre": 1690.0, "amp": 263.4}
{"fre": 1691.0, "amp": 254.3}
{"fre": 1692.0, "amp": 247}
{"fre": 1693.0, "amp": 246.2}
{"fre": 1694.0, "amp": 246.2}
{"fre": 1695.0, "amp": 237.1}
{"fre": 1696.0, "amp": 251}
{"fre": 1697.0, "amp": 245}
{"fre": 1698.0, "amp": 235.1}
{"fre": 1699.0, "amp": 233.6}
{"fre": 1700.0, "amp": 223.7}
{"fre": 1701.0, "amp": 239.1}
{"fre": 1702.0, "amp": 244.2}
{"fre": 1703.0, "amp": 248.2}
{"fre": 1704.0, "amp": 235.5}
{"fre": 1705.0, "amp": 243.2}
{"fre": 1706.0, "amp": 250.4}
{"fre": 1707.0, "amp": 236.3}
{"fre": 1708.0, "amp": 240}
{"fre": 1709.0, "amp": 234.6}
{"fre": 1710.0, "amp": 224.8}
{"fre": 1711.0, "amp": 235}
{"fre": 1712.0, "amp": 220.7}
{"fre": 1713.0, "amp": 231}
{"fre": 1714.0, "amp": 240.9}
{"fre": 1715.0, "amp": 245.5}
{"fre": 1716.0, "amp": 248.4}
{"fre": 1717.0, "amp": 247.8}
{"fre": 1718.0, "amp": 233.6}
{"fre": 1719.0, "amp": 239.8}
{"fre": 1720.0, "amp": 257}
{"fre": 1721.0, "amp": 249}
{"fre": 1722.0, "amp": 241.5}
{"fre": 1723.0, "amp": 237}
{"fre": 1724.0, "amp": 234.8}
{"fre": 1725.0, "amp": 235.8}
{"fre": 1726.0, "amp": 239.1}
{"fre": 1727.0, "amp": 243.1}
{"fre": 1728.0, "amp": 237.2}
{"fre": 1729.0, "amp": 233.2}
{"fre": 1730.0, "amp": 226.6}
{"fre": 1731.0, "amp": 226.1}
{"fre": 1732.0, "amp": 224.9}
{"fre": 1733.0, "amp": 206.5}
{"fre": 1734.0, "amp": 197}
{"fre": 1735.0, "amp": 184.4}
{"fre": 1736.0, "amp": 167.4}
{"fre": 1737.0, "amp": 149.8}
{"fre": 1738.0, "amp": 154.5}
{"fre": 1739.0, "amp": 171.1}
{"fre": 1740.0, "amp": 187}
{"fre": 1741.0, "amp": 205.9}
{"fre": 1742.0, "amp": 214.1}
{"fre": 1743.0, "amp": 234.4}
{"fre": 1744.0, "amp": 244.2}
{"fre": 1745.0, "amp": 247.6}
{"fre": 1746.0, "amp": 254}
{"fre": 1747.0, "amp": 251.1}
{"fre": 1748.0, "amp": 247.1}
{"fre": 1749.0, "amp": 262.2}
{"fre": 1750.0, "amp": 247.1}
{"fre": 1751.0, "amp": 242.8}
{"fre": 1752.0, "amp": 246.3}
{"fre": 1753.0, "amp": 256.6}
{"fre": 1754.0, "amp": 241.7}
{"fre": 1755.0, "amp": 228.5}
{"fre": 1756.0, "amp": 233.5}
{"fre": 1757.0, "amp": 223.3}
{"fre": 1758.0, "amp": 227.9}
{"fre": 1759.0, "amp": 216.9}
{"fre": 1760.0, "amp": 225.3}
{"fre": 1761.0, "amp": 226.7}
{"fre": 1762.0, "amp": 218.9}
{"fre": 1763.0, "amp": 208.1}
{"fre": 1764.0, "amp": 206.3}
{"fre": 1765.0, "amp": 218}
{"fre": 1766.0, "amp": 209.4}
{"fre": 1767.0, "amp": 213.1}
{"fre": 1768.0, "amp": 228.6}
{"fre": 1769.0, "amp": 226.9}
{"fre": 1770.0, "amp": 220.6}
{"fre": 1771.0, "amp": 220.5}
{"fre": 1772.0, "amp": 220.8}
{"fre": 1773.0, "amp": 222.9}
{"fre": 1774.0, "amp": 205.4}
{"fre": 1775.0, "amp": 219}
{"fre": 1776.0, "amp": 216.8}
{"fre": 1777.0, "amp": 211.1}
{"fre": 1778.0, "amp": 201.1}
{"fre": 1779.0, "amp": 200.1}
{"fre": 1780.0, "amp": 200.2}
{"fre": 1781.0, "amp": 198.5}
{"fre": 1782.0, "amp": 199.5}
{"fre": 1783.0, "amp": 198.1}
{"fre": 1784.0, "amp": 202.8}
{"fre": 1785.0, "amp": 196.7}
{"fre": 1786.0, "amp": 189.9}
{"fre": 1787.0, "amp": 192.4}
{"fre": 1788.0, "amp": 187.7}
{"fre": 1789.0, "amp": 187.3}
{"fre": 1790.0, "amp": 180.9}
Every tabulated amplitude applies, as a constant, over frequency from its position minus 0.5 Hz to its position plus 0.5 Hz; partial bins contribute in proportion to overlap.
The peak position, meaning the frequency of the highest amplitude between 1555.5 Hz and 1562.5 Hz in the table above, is 1556.0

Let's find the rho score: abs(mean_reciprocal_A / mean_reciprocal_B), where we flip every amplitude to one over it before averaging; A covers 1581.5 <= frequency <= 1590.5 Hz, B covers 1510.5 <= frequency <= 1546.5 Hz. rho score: 0.87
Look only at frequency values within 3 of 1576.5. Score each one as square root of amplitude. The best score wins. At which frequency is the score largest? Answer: 1574.0 Hz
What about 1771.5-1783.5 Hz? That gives 1773.0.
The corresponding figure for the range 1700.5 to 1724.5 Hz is 1720.0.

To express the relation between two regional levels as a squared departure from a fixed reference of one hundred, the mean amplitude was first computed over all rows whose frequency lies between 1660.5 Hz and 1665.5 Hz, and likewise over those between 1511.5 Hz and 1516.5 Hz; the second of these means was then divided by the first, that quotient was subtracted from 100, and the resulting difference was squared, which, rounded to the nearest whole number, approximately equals 9872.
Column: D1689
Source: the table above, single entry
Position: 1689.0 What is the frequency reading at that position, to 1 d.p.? 254.9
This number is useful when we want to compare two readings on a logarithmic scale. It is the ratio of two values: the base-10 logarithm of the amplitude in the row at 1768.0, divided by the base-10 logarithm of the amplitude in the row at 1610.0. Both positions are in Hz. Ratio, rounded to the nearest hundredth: 0.95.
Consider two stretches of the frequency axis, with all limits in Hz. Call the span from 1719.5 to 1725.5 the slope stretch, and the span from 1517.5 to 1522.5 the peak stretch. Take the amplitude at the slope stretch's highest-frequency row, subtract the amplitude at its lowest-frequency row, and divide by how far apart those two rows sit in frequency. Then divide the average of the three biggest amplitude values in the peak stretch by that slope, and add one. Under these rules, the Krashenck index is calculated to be -42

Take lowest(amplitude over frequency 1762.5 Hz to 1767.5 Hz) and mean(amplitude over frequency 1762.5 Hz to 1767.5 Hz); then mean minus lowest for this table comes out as 4.7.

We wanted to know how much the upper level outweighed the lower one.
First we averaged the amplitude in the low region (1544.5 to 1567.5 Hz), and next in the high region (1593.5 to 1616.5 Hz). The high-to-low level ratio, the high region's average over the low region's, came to 1.28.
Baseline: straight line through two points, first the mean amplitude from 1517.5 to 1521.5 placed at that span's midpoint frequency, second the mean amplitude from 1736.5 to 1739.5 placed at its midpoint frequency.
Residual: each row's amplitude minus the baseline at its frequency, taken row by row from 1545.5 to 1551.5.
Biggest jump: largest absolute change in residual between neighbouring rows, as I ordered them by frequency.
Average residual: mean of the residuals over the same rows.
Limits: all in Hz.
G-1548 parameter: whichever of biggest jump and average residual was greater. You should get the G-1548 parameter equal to 41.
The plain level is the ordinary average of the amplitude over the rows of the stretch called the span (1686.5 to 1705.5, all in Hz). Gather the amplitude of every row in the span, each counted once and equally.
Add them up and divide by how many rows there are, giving 246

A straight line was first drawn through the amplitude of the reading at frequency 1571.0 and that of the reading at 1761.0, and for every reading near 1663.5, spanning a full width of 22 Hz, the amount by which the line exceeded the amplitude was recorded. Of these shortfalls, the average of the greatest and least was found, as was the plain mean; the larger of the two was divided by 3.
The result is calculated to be -28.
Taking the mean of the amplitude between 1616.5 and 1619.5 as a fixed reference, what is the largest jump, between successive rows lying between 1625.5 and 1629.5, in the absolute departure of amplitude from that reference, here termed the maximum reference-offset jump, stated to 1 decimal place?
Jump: 19.5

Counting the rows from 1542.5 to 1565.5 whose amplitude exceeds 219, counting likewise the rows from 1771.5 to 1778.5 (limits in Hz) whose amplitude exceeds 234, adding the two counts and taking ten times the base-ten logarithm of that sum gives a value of 10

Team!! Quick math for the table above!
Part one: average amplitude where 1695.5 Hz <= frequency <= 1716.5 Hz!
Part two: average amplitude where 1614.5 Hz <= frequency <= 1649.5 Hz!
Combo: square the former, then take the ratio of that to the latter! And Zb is 181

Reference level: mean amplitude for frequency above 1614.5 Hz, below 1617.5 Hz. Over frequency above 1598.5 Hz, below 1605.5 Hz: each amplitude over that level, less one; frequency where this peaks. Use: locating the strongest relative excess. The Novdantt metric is 1602.0 Hz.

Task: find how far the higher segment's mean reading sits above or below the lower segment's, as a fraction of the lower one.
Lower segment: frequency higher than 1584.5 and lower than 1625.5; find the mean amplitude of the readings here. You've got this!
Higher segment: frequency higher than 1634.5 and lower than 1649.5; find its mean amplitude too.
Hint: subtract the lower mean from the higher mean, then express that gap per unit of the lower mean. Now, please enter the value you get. 0.14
